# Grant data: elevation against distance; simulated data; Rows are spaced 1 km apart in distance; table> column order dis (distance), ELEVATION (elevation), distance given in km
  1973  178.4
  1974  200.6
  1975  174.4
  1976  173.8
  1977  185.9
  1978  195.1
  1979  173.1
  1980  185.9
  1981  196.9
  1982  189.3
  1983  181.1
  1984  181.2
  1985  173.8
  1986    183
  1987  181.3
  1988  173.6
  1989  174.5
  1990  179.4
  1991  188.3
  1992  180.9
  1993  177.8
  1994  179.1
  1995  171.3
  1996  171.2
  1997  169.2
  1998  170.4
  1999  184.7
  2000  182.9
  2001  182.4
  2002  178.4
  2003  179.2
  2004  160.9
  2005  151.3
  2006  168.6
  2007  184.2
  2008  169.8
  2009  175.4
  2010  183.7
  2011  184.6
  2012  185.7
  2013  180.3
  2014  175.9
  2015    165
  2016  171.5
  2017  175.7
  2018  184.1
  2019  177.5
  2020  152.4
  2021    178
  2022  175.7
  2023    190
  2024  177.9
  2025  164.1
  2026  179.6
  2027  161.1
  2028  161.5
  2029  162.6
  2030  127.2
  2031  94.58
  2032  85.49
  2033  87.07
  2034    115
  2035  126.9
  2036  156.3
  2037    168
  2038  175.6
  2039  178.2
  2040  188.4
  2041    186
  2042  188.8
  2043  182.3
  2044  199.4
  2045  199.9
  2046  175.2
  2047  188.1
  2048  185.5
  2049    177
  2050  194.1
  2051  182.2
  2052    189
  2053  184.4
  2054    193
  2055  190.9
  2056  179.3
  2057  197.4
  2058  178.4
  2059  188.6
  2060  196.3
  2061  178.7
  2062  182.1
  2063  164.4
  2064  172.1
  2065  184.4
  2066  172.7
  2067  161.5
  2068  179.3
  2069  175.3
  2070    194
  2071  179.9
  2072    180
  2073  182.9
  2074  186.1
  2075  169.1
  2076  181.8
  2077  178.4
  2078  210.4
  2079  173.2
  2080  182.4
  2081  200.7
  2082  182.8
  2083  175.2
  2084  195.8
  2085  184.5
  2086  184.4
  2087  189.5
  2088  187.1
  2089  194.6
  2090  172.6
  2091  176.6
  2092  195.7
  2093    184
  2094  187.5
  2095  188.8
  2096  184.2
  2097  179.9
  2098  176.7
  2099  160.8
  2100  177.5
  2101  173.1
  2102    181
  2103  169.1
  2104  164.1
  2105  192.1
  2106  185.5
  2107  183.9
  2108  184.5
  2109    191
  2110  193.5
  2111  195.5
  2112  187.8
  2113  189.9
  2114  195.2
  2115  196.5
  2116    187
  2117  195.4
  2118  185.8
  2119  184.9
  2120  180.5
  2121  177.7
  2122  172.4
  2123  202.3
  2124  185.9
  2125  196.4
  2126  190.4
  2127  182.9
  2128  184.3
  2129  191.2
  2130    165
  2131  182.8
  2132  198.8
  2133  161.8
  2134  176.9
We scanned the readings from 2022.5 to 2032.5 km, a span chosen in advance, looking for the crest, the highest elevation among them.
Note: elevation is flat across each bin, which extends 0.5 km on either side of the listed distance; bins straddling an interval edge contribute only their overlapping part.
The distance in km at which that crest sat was 2023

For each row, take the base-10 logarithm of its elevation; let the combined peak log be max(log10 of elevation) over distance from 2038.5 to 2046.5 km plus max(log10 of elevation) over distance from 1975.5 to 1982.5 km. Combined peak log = 4.60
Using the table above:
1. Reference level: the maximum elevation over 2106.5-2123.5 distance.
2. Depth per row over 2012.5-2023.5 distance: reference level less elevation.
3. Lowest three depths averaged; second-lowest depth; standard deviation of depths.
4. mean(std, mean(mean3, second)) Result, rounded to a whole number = 14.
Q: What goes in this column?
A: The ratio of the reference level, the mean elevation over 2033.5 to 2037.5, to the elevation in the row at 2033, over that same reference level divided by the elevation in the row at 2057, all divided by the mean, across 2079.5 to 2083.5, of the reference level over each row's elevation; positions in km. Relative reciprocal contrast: 2.96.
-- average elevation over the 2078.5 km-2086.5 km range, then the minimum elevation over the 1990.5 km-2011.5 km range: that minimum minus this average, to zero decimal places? -34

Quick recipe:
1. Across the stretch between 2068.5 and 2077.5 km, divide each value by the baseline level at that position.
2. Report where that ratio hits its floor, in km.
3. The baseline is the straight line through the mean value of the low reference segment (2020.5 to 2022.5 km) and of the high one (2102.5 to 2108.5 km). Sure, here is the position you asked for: 2075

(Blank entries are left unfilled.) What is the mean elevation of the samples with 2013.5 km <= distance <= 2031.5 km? 165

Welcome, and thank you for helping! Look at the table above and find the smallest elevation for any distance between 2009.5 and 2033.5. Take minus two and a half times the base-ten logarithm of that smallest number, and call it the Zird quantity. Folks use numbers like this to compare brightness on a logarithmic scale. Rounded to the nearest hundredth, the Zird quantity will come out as -4.83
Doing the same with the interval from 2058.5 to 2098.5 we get -5.52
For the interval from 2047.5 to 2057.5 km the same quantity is -5.62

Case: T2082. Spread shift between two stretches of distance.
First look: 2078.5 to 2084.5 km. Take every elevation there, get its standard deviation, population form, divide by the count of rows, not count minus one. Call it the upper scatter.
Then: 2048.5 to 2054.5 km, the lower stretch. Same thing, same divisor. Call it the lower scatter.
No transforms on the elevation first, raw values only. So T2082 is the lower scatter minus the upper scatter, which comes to -4.0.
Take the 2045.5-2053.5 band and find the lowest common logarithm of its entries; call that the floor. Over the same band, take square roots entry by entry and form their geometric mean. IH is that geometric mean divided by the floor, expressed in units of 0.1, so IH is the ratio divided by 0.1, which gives 60.5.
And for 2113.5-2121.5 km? 60.9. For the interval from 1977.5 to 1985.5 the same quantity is 60.7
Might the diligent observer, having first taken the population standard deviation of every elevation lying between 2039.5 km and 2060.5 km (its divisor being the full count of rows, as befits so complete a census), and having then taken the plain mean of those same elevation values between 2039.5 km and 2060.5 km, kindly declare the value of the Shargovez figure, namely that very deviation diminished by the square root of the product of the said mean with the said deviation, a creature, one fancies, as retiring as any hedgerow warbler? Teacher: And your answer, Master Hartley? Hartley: -29.3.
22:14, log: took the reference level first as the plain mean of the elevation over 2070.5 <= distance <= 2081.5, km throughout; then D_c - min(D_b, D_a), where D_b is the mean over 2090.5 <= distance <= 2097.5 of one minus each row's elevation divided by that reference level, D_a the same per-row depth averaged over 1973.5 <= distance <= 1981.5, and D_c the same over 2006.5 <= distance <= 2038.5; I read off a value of 0.13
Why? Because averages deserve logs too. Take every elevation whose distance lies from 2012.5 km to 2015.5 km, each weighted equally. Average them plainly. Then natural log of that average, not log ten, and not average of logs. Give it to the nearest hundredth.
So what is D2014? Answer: 5.16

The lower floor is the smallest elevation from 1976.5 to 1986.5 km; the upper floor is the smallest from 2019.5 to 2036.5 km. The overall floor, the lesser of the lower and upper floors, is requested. 85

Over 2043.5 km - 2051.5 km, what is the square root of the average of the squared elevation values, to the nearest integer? 188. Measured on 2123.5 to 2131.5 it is 185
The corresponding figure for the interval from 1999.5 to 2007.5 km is 174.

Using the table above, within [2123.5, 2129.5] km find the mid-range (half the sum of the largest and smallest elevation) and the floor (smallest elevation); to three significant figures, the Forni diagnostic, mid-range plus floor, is 373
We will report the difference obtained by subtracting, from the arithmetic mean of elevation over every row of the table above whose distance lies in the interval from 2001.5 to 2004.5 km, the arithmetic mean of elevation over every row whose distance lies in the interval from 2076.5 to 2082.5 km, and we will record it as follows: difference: -15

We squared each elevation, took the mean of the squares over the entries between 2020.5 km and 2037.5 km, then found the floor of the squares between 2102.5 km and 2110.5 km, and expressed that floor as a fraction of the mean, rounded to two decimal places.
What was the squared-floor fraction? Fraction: 1.17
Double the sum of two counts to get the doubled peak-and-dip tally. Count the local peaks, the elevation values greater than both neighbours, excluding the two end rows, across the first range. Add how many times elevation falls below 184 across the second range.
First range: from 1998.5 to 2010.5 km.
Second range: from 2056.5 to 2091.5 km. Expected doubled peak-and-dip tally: 46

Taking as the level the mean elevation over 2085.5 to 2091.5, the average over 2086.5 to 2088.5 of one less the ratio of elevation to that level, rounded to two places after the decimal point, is -0.02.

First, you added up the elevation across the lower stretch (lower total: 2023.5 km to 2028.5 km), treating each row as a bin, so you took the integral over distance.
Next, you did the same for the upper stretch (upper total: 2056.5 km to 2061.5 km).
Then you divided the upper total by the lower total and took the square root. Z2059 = 1.1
